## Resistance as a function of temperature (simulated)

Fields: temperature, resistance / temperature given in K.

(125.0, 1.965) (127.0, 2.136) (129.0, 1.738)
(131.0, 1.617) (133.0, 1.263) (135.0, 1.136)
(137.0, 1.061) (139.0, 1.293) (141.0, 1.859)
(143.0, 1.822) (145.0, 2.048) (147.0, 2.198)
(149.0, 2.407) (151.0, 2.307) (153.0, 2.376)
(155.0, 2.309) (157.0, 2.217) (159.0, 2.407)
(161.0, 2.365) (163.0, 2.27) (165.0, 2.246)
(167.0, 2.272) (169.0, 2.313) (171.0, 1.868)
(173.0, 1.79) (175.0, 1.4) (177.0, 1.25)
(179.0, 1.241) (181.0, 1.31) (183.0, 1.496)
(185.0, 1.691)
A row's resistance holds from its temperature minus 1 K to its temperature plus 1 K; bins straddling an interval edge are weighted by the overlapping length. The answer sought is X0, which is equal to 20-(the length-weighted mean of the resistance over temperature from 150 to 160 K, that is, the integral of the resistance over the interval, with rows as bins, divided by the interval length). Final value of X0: 17.7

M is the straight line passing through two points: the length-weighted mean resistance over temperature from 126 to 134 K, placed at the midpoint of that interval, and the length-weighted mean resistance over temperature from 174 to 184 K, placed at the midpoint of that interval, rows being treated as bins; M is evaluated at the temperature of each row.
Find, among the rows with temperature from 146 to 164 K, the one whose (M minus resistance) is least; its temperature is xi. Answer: 159.0 K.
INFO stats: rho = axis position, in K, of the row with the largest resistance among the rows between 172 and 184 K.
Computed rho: 173.0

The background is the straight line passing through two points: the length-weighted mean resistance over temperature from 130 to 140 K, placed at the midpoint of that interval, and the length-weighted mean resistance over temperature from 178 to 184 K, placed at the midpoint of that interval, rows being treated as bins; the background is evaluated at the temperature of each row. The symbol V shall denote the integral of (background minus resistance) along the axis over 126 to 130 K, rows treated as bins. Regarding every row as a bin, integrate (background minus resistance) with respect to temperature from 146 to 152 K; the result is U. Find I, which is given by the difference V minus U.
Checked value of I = 3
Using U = -6.0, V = -2.7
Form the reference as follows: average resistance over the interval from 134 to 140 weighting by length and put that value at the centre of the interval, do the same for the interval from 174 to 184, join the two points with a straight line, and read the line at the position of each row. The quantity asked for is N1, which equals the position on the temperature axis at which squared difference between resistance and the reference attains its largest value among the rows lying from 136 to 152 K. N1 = 149.0 K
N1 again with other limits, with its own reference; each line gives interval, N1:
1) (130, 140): 131.0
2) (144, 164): 149.0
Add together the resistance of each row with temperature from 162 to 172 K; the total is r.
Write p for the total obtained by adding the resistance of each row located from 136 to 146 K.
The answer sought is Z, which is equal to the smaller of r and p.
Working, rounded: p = 8.1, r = 11.0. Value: 8.08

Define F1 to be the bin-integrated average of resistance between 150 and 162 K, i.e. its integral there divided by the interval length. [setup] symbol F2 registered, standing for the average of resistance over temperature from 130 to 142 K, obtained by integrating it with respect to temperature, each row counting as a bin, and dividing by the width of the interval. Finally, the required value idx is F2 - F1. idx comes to -0.96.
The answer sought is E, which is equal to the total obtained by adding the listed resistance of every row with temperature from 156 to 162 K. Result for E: 7.0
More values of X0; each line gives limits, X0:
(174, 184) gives 18.7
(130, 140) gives 18.7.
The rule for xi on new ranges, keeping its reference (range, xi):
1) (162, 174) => 169.0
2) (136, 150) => 149.0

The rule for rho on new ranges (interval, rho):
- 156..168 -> 159.0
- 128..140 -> 129.0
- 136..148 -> 147.0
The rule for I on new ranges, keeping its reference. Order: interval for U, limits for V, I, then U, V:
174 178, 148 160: -12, 0.1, -12.4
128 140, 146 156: -9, -0.9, -10.2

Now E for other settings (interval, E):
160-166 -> 6.9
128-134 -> 4.6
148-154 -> 7.1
